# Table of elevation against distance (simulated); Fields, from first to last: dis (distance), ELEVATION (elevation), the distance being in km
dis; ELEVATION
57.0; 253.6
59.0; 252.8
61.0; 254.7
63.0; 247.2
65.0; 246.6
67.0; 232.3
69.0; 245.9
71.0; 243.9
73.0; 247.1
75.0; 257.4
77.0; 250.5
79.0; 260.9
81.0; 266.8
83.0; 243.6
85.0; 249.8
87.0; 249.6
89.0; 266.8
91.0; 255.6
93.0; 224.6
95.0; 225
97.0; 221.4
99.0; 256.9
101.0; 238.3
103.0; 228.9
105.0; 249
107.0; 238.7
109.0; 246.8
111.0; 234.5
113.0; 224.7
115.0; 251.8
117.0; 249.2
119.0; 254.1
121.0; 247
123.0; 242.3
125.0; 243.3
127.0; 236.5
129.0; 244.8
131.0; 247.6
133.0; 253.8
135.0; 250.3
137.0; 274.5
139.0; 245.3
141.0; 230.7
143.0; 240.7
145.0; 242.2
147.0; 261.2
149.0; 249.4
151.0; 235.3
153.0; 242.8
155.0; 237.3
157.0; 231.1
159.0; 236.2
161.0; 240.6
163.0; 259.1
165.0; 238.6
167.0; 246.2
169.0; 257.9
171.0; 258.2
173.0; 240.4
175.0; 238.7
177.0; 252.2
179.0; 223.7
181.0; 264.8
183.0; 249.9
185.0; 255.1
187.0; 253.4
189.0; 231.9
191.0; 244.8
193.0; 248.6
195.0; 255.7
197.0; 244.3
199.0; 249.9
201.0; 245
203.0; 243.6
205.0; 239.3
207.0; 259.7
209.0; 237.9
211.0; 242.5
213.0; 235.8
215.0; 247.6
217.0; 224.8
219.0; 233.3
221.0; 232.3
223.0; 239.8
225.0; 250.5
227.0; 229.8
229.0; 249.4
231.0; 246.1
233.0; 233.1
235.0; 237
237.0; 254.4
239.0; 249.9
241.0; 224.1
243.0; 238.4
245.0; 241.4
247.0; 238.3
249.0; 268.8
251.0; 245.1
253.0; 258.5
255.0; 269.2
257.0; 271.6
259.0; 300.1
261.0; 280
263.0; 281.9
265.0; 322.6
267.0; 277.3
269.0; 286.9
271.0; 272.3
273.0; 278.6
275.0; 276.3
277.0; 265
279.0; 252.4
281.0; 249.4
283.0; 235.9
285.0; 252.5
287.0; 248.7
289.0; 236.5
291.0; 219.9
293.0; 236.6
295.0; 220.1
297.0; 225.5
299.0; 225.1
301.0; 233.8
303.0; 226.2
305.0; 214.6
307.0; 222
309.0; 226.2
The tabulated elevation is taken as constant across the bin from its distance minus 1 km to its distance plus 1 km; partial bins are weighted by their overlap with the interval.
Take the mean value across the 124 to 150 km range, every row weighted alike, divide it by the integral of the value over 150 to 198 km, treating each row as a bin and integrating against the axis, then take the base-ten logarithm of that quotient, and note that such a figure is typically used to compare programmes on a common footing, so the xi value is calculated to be -1.68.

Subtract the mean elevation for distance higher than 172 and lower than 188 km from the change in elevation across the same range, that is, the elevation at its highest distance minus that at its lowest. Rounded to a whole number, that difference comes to -234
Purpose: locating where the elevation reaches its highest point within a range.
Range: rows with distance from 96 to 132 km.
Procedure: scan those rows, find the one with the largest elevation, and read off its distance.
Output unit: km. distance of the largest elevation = 99.0 km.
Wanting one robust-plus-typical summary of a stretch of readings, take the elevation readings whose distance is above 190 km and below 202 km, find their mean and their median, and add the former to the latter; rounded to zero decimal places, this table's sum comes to 495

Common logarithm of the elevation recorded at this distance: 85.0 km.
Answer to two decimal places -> 2.40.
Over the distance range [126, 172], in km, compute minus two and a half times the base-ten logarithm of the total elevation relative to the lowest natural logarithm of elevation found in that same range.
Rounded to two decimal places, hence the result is -7.54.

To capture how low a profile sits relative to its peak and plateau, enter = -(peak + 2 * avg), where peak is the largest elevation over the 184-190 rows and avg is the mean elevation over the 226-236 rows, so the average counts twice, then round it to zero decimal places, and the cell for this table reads -733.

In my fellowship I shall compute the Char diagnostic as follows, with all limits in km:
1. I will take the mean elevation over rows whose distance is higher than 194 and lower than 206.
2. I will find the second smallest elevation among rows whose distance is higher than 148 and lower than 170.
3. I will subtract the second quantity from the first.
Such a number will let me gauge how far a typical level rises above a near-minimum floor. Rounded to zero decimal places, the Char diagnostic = 11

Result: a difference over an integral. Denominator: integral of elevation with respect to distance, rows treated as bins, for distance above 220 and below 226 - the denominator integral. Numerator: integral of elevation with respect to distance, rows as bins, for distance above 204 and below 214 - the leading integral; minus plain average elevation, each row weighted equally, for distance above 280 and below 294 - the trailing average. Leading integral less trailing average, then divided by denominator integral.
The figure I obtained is 1.5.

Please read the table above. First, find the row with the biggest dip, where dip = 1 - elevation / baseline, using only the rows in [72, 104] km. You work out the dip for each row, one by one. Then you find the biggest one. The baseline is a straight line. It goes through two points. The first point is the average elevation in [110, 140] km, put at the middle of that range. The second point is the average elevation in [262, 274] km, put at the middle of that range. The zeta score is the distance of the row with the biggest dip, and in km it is 97.0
